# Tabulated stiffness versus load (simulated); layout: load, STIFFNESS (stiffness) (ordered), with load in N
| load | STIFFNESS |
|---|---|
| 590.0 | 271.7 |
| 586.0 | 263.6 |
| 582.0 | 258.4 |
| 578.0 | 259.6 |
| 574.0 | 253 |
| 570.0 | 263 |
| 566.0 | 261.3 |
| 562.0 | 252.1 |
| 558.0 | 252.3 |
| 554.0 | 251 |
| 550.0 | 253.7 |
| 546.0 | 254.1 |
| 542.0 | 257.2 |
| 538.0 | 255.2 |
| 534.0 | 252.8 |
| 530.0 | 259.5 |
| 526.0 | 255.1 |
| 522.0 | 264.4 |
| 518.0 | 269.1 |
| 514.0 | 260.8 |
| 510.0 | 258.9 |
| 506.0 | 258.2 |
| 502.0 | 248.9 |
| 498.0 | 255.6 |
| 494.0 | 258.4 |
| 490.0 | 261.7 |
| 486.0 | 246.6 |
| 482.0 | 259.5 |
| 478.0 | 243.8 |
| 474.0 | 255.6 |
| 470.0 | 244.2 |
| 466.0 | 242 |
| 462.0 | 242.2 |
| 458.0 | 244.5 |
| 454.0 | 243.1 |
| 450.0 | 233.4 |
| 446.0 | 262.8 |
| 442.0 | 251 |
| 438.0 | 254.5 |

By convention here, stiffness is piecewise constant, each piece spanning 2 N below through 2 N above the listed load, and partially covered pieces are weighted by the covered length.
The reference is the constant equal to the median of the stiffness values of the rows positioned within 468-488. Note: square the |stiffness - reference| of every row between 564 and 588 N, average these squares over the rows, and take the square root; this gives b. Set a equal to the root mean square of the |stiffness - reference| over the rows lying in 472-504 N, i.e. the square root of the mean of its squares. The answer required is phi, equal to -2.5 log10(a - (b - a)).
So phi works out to -1.8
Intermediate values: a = 9.4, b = 14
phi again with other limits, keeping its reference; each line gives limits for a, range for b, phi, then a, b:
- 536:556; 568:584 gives -1.3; 7.9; 12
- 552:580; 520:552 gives -2.6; 10.5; 11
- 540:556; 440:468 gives -2.1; 7.7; 9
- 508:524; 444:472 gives -3.5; 17.1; 8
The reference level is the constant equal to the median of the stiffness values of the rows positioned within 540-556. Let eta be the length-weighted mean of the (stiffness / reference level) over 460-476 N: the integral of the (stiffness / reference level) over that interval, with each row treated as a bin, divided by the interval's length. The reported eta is 0.97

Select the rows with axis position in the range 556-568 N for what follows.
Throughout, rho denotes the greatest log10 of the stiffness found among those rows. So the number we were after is 2.42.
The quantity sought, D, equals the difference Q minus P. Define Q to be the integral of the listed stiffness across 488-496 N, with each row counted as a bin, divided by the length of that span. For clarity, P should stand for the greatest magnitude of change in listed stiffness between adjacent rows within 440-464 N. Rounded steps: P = 29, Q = 260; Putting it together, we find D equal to 231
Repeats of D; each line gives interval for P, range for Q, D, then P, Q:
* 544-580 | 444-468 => 235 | 10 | 245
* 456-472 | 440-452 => 247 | 2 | 249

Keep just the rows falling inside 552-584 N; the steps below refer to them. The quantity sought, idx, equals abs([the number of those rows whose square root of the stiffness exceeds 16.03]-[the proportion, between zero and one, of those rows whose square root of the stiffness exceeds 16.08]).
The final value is 4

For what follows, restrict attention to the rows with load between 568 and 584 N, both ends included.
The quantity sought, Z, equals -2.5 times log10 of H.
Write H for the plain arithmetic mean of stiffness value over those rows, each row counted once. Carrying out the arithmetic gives -6.03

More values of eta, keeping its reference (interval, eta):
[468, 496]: 1.00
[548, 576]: 1.01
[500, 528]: 1.02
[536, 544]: 1.01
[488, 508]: 1.01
